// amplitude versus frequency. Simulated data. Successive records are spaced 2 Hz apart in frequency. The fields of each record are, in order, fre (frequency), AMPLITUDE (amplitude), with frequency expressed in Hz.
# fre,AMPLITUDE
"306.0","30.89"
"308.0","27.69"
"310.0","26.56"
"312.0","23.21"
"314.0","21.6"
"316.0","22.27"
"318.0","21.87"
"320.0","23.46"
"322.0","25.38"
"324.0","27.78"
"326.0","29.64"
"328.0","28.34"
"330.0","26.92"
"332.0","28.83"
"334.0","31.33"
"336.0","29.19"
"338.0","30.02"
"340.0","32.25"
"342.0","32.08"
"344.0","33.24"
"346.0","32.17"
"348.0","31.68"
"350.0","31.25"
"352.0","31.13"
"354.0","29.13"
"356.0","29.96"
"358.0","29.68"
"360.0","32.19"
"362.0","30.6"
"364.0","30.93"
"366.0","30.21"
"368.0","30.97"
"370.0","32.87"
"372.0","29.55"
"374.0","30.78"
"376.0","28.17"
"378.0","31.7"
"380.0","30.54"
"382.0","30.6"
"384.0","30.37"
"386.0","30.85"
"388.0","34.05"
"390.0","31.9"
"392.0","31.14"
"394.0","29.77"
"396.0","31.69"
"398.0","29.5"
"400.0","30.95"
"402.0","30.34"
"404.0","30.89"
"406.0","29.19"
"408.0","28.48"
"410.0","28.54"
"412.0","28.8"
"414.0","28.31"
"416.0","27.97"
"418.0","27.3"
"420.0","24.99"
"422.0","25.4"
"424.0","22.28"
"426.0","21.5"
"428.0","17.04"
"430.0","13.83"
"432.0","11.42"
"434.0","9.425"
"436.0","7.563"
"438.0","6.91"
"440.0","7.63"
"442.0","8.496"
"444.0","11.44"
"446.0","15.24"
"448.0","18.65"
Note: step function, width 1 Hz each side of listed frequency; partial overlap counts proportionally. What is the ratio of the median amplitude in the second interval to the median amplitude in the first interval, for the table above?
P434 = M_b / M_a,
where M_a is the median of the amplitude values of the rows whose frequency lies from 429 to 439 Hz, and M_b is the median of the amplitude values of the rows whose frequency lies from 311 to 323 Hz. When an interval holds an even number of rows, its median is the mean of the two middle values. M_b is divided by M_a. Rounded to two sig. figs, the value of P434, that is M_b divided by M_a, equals 2.4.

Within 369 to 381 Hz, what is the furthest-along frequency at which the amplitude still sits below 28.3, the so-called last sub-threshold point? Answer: 376.0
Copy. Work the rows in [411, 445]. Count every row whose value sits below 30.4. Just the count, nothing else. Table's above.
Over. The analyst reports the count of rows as 17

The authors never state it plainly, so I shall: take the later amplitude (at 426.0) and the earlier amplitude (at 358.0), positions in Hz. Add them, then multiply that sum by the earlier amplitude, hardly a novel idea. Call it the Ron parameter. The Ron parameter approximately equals 1519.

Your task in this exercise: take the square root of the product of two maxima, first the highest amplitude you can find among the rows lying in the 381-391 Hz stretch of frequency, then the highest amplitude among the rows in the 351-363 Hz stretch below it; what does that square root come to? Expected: 33.1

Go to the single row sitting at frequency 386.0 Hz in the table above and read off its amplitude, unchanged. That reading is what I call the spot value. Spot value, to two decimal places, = 30.85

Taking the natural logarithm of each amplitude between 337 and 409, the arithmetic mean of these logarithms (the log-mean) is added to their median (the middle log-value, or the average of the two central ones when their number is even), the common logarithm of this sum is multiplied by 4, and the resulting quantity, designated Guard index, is 3.345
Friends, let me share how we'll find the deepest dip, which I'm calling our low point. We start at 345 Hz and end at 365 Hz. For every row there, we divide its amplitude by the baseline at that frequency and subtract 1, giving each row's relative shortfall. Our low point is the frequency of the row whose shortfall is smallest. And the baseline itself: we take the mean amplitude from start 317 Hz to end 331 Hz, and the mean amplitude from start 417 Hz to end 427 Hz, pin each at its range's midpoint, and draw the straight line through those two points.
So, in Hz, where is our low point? 354.0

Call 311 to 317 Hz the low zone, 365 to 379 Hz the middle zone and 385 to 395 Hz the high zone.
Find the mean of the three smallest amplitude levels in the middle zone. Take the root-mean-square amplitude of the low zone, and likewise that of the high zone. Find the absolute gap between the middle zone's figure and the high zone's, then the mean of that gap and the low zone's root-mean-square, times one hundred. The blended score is 1232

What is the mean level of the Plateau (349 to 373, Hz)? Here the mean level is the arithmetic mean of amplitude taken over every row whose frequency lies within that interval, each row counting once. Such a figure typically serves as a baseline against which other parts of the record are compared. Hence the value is 30.7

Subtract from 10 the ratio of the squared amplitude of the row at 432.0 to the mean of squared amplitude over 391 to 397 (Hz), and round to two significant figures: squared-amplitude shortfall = 9.9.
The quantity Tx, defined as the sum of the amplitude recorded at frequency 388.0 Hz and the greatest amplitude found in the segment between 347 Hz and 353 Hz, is 65.7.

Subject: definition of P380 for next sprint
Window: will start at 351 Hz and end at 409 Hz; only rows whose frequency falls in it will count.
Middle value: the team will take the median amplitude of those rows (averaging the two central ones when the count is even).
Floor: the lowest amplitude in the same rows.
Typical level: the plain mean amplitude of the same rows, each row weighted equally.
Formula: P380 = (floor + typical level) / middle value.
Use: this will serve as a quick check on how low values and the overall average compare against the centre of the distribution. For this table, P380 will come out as 1.92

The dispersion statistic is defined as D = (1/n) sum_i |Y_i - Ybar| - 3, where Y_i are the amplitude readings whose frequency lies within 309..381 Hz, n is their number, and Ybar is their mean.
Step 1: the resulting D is -0.51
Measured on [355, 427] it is -1.14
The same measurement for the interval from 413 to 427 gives -0.88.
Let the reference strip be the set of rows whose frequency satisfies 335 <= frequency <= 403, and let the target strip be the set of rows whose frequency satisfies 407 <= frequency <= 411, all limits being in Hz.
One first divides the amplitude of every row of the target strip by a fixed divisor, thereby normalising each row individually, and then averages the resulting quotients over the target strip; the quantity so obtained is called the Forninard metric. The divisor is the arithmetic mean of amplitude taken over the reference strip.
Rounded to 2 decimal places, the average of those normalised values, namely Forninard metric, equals 0.92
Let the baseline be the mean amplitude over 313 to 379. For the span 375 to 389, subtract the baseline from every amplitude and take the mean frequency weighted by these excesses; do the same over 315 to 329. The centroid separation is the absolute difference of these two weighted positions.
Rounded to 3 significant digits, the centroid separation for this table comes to 65.7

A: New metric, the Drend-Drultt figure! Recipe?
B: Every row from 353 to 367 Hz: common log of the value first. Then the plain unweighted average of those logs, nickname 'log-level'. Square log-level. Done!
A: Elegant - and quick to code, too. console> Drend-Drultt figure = 2.20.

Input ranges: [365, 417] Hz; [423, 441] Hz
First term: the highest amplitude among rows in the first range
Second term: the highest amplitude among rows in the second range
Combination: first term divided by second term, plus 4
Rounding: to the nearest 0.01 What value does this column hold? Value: 5.53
